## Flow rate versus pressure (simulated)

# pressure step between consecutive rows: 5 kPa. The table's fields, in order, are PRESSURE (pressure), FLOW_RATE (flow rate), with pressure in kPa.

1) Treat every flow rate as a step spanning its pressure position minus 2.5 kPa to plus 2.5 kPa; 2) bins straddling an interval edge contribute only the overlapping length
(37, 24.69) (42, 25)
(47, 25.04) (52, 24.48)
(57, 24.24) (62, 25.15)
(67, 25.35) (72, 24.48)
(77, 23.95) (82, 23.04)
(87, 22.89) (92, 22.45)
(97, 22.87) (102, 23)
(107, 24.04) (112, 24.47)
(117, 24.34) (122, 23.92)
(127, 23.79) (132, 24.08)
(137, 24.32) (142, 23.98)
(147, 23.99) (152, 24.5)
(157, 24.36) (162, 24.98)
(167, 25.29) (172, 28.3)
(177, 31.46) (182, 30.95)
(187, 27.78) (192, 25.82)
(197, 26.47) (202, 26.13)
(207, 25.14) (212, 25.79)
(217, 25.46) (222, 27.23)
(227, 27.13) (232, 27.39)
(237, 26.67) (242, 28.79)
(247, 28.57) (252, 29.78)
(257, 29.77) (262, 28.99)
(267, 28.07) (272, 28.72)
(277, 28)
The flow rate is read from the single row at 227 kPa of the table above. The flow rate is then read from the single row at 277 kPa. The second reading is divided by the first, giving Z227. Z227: 1.03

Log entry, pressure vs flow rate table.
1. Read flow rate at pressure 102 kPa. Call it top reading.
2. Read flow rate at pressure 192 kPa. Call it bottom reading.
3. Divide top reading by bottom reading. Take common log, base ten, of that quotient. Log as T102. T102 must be -0.05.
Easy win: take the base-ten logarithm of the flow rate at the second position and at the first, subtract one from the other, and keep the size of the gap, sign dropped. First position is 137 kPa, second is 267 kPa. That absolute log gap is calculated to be 0.062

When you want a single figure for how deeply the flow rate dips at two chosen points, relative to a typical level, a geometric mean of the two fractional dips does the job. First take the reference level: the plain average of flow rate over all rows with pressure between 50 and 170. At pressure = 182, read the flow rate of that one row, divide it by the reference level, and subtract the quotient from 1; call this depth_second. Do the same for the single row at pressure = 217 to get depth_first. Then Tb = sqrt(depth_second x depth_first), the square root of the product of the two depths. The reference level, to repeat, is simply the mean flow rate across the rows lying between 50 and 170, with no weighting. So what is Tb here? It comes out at 0.13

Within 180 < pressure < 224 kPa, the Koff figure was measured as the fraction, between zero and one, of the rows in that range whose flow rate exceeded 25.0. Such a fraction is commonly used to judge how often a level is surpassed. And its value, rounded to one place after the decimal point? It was 1.0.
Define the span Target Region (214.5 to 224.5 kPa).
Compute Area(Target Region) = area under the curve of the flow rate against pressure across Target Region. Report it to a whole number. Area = 263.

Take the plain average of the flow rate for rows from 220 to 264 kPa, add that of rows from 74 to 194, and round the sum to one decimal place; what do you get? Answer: 53.2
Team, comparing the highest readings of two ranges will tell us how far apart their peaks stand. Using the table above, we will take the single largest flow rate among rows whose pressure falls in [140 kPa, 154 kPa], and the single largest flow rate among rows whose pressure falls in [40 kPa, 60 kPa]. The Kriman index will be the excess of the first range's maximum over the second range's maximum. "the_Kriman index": -0.5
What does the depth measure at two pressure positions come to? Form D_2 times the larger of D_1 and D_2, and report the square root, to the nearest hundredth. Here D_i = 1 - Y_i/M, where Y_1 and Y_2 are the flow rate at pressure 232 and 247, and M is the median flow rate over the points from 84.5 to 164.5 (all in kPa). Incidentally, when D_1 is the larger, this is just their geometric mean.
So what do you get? 0.16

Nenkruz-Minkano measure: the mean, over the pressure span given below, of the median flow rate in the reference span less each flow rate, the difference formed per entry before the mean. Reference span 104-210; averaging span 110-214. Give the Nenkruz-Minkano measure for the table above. -1.2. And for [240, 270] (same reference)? -4.5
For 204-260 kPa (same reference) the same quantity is -2.9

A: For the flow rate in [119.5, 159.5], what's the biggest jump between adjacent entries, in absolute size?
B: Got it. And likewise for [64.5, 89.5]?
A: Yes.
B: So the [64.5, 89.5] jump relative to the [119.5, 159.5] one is 1.8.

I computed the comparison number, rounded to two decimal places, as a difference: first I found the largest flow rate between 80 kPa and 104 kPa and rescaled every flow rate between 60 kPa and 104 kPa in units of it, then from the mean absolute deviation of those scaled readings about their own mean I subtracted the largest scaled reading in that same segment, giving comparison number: -1.06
